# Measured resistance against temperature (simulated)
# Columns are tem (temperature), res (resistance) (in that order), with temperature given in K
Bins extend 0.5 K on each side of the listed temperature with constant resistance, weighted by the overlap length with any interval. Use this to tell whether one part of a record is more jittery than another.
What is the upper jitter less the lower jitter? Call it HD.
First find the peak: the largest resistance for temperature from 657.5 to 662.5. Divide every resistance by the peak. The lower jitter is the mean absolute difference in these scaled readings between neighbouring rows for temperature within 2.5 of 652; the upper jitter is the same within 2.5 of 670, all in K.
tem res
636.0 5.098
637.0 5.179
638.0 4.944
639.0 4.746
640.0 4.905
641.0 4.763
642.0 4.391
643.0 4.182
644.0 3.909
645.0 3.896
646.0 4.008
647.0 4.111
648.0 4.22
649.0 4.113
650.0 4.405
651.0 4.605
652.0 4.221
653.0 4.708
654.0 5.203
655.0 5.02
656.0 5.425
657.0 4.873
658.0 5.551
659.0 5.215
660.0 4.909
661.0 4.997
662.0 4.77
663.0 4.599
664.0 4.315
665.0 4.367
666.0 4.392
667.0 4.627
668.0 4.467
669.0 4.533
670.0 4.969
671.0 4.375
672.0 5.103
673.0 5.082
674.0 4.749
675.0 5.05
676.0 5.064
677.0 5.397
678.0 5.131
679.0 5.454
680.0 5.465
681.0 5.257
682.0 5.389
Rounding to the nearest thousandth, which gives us 0.012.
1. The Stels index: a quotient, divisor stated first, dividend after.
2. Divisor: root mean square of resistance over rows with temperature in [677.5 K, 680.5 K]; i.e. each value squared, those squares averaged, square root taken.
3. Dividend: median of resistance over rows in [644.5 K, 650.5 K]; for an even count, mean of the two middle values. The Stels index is 0.77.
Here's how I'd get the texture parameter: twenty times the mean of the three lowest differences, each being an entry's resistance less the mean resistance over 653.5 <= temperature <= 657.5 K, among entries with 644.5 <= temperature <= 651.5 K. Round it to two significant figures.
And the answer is -23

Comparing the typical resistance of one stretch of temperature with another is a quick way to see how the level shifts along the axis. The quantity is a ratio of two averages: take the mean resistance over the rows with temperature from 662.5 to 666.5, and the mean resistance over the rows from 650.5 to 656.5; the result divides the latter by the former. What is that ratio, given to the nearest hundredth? 1.10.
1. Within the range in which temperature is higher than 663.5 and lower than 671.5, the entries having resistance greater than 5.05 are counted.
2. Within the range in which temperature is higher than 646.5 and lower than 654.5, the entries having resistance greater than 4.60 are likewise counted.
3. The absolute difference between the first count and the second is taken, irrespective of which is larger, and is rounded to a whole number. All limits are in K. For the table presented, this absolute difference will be 3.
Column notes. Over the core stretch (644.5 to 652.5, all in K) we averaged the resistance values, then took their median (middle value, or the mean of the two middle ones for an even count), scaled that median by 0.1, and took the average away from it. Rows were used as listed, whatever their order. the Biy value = -3.78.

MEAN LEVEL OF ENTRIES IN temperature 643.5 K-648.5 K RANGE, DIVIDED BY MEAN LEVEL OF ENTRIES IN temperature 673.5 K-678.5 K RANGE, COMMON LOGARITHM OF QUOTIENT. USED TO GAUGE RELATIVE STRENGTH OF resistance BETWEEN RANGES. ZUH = -0.10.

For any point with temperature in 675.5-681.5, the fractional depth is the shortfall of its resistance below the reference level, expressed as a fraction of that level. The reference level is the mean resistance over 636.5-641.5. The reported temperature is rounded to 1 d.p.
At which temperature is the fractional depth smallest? 680.0 K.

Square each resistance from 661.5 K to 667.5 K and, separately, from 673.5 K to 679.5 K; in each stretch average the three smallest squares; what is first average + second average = 44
